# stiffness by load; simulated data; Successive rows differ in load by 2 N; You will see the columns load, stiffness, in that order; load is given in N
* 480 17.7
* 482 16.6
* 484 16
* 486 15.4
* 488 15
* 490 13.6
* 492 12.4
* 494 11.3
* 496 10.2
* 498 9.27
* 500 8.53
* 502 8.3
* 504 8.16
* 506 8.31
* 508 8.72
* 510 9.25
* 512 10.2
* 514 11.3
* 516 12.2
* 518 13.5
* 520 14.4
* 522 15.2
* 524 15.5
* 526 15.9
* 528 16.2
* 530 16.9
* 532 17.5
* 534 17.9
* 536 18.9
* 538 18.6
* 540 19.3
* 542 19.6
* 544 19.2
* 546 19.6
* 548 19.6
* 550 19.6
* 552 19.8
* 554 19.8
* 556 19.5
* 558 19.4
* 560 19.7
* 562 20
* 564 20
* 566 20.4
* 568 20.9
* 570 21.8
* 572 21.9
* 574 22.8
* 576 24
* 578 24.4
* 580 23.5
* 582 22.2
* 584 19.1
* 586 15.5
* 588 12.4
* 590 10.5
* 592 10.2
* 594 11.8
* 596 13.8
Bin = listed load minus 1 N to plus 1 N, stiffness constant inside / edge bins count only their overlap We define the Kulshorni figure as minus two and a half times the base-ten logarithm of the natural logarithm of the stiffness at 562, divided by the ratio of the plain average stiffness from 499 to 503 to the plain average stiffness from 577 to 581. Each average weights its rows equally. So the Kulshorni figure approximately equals -2.33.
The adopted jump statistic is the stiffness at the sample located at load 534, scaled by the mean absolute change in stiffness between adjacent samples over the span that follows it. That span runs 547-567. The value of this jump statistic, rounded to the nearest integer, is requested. 101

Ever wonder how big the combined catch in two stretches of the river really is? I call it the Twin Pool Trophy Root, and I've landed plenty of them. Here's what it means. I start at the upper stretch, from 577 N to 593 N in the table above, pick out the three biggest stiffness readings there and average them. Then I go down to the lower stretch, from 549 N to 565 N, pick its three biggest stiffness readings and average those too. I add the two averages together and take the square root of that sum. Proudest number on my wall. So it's 6.6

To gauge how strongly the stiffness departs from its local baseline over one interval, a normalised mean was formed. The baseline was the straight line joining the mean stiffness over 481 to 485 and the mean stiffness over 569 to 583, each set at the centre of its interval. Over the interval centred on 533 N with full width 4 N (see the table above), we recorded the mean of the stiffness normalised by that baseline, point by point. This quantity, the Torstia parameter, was 0.89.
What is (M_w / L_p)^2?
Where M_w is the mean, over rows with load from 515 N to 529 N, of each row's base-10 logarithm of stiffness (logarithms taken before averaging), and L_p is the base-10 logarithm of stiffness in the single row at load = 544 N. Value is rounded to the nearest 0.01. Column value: 0.82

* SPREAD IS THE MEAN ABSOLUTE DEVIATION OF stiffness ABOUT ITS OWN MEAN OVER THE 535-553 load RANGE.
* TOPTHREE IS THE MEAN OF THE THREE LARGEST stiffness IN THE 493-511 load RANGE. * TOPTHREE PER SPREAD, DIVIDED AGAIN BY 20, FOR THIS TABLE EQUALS 1.6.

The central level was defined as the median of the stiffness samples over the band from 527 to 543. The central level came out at 18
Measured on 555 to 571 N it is 20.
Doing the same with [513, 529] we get 15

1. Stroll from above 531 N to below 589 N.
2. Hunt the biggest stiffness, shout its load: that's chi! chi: 578 N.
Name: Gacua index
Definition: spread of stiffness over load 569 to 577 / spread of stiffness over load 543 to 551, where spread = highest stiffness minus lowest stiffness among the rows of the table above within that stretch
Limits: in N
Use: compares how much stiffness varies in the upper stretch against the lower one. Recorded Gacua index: 5.5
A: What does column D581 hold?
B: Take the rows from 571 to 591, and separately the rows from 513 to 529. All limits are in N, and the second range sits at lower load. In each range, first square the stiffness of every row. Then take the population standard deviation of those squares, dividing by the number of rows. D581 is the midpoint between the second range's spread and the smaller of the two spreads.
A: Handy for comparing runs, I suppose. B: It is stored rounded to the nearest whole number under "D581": 46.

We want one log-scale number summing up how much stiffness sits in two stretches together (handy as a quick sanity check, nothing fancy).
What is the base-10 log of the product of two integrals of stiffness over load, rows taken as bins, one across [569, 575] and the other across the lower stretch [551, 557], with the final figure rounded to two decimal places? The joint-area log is 4.20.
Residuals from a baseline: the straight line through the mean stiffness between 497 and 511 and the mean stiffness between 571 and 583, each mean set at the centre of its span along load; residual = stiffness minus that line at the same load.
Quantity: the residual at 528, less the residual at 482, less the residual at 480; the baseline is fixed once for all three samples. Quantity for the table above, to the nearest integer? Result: -23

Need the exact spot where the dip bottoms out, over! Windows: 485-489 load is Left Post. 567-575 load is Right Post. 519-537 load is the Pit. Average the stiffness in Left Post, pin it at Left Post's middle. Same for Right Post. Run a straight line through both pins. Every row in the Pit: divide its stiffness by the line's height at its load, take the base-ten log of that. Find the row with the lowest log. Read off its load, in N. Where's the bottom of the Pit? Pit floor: 520 N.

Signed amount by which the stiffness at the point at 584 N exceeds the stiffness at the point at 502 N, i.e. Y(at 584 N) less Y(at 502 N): 11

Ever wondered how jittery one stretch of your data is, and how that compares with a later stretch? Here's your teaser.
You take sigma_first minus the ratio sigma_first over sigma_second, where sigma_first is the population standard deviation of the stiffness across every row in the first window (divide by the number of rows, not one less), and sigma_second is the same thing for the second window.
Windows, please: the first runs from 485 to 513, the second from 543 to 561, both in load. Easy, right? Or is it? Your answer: -11.0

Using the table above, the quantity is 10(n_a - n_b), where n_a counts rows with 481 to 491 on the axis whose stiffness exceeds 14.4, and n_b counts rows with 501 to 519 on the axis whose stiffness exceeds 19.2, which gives 40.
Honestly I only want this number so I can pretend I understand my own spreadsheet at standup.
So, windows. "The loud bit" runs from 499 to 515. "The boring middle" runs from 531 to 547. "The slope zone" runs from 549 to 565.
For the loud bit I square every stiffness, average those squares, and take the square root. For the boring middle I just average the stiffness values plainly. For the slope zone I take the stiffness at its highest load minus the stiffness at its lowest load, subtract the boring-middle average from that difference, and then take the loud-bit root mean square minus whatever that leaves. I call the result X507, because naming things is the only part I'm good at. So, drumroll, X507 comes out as 28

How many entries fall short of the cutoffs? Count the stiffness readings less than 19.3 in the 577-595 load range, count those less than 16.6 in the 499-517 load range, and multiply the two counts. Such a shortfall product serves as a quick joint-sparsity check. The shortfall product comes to 54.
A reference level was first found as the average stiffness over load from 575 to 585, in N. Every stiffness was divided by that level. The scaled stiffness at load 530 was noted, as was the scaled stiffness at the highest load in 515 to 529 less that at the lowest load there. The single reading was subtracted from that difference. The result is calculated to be -0.6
